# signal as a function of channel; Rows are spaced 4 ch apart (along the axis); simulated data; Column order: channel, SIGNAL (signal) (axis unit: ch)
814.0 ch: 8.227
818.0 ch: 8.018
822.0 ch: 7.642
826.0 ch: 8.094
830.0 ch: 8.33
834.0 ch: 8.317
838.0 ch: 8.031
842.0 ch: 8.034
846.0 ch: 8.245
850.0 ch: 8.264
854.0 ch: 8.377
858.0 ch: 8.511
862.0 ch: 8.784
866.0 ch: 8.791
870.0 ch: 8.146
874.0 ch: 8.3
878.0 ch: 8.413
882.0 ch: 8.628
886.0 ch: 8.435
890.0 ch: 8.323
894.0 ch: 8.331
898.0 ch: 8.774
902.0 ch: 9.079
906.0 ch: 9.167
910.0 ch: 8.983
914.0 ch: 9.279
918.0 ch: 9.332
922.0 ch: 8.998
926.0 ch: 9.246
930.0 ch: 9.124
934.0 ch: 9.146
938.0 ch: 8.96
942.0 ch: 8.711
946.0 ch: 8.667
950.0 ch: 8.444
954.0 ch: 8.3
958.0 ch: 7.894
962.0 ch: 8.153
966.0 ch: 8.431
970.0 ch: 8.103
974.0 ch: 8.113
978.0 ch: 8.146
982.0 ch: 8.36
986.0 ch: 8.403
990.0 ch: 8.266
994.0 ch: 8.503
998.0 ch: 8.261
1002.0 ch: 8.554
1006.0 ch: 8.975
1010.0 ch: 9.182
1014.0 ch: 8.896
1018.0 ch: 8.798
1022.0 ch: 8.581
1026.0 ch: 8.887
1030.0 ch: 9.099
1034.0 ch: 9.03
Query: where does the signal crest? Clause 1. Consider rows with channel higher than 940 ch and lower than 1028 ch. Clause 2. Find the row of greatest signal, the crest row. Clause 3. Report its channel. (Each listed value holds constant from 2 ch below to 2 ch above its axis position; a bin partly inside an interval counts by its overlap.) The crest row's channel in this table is 1010.0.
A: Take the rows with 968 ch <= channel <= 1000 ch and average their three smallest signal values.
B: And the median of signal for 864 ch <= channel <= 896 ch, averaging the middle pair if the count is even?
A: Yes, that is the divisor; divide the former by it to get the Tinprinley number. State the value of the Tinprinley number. 0.97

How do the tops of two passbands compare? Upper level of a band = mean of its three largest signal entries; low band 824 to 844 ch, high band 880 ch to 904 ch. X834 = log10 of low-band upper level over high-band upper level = -0.030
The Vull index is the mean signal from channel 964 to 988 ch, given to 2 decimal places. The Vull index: 8.26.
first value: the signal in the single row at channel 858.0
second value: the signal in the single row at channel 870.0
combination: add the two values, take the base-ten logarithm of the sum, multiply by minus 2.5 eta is -3.05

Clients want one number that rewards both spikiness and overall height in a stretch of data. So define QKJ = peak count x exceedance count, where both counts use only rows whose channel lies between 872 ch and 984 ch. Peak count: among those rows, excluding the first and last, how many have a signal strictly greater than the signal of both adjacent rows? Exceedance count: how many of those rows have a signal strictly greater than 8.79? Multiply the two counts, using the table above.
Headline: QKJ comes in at 60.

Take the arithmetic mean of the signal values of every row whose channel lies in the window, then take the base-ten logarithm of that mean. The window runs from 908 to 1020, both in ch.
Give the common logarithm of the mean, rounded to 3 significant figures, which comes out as 0.937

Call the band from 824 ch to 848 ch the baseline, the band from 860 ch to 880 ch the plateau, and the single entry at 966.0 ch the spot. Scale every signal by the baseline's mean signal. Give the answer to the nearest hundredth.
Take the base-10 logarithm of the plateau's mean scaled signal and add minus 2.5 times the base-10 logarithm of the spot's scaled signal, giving -0.02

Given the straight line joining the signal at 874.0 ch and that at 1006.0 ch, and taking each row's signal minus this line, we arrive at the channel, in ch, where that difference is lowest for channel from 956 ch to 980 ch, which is 958.0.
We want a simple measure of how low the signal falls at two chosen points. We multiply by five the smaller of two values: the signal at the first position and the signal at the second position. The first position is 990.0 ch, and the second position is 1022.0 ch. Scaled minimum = 41.3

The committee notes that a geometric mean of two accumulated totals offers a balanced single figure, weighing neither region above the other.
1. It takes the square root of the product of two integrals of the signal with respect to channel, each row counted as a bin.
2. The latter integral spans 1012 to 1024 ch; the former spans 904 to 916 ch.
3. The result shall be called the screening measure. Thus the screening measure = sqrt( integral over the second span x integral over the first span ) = 107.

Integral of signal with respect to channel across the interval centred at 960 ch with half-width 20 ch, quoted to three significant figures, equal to 332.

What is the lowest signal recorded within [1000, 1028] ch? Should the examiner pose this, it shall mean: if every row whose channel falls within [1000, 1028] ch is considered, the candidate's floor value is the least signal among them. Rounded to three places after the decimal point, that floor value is 8.554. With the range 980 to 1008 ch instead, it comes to 8.261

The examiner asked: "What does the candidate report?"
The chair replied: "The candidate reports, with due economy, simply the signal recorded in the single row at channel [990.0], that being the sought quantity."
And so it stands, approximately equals 8.266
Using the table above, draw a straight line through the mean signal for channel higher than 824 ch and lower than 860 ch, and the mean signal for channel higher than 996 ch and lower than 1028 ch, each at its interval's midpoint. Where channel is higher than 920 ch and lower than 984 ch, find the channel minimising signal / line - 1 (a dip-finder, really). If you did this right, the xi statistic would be 958.0 ch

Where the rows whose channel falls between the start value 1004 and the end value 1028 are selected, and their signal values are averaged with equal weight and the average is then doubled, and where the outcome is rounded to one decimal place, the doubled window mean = 17.8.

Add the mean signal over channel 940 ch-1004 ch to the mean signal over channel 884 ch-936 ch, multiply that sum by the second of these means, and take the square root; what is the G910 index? 12.4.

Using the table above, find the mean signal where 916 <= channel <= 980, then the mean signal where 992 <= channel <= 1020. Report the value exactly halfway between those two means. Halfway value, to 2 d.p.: 8.67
